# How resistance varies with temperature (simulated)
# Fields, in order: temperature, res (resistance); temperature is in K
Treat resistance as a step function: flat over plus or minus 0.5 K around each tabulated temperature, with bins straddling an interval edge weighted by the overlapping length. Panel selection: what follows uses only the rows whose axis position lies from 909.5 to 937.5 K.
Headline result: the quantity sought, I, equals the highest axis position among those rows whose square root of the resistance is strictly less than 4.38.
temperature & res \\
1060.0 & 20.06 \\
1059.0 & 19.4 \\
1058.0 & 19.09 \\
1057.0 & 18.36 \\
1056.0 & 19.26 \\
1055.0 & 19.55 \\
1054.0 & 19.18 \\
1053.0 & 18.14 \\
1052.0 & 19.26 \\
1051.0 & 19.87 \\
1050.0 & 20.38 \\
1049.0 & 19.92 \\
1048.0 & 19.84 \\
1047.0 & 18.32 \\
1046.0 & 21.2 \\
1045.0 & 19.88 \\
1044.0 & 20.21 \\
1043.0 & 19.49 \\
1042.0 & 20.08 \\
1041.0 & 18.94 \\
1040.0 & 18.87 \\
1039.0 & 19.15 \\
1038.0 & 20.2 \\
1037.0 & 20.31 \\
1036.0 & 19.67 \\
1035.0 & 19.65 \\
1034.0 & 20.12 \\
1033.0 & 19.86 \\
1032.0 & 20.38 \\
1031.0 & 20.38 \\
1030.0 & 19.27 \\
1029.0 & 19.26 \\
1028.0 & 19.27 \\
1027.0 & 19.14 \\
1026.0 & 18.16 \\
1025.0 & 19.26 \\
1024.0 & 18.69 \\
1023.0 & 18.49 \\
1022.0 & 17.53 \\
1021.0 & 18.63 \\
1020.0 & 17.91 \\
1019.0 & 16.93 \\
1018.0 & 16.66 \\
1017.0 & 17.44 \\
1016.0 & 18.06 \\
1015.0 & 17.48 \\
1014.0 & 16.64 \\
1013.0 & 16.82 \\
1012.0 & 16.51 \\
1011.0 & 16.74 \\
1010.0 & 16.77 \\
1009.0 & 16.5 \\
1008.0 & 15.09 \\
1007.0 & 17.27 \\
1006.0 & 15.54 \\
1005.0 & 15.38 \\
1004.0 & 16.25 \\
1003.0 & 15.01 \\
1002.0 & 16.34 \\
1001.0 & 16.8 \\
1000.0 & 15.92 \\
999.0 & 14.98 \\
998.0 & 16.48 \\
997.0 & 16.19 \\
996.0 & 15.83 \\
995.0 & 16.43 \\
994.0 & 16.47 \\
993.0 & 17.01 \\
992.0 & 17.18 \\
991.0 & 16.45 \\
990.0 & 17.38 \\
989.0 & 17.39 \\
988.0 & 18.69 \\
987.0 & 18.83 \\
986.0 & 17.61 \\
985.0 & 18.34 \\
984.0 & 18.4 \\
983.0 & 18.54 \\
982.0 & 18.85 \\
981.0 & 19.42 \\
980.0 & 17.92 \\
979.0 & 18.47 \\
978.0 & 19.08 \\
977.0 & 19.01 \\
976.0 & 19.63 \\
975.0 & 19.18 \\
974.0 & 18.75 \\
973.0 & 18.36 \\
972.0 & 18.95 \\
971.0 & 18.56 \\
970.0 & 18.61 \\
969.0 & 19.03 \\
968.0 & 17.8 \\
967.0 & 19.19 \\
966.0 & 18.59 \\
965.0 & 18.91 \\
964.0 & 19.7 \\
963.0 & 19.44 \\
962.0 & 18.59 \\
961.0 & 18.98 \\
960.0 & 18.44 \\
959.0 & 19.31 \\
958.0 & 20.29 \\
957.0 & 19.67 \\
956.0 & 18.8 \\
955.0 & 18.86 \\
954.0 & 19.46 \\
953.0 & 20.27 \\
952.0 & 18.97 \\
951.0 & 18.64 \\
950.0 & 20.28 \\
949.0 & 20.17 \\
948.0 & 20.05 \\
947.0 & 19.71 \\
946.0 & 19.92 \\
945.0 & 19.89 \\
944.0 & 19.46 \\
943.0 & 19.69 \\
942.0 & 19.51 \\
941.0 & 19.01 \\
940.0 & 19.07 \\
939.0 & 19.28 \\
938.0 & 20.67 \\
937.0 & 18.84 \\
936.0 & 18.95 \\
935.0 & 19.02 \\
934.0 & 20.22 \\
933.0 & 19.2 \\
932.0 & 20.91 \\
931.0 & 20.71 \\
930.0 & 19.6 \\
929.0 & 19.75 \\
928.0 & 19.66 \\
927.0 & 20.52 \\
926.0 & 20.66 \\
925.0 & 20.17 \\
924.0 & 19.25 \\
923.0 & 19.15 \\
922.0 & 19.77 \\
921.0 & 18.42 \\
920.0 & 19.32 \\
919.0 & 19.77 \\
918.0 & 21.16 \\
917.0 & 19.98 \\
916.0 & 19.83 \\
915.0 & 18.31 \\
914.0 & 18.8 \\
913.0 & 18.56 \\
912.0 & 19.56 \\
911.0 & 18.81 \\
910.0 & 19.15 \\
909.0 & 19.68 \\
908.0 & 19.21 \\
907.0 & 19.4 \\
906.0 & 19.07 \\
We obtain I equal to 937.0 K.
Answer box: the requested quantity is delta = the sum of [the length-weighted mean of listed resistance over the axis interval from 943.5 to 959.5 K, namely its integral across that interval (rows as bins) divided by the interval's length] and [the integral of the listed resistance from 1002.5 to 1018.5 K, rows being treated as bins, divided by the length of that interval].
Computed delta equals 36.12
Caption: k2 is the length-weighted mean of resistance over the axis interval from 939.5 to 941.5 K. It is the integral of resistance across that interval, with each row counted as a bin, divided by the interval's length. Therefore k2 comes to 19.0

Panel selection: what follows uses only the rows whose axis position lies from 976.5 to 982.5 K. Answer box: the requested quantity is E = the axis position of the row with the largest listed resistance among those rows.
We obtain 981.0 K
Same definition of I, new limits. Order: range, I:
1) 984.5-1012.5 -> 1012.0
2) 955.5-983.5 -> 983.0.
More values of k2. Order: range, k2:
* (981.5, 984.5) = 18.6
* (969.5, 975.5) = 18.7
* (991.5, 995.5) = 16.8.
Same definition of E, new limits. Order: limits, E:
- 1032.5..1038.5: 1037.0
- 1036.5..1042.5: 1037.0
